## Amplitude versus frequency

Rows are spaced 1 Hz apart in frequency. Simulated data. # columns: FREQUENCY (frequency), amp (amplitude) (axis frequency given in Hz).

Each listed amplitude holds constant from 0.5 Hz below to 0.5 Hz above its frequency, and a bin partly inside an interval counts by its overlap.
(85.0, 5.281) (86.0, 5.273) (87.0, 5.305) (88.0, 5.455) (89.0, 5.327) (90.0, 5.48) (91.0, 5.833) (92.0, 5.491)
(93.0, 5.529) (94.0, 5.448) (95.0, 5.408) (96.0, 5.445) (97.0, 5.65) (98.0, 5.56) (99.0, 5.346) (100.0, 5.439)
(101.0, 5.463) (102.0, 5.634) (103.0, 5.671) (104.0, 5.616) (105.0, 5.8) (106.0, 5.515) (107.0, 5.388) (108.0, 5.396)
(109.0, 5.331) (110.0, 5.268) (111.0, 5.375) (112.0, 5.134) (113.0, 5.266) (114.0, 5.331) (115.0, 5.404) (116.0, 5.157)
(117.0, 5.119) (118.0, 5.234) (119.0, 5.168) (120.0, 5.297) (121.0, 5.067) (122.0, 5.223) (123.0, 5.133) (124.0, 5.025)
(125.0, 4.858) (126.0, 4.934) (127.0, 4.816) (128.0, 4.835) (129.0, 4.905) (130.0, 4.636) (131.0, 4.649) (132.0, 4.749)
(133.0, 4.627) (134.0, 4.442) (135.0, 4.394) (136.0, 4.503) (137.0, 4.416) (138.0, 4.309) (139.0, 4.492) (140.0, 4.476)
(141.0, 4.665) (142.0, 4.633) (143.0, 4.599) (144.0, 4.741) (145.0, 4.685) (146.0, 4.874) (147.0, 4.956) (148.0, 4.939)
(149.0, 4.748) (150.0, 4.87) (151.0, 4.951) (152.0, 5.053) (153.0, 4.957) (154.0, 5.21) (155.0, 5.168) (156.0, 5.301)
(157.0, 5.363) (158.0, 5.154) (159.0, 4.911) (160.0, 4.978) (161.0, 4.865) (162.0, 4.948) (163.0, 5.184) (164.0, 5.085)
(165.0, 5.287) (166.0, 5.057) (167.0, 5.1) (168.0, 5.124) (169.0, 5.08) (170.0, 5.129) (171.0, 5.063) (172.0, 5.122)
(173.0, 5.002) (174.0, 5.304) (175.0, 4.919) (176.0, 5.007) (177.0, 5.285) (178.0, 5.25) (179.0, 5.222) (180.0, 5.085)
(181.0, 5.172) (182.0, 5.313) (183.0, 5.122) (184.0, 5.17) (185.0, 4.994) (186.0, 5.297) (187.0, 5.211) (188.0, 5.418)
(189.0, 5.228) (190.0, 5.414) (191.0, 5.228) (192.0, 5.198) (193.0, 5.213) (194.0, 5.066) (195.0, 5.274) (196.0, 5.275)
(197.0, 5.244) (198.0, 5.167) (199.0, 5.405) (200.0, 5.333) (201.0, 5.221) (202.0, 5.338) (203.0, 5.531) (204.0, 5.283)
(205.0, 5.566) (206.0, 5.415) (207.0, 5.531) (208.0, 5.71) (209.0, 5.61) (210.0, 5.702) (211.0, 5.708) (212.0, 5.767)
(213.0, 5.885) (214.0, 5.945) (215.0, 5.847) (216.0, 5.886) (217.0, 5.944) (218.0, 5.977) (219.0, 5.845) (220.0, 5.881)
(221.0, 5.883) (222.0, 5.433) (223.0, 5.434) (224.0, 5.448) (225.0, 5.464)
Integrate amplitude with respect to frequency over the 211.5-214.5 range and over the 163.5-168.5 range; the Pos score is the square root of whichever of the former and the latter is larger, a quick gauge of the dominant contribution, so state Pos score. 5.1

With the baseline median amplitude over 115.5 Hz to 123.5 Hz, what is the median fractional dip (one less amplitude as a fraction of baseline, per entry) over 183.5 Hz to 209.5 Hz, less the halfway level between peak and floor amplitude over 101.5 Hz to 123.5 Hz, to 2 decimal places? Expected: -5.46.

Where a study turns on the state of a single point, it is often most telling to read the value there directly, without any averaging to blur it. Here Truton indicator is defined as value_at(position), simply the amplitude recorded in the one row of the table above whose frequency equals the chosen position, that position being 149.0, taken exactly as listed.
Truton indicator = 4.748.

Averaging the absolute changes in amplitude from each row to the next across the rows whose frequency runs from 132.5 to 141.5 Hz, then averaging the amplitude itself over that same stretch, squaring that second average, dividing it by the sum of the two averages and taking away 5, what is -0.63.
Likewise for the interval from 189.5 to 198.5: 0.15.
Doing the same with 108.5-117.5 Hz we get 0.15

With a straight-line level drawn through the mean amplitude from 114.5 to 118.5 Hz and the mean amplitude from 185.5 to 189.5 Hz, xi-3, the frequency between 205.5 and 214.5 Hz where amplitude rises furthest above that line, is 214.0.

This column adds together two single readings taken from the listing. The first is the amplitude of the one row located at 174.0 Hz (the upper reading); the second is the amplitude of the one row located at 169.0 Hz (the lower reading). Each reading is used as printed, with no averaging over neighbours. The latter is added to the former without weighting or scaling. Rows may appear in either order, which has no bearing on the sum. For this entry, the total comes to 10.4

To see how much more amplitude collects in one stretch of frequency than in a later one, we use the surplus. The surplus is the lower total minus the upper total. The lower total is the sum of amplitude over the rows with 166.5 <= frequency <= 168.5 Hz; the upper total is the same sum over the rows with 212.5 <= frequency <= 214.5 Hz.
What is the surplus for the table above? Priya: -1.6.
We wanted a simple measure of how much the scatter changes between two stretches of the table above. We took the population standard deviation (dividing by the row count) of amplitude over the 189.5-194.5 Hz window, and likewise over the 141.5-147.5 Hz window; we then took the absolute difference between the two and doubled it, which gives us 0.034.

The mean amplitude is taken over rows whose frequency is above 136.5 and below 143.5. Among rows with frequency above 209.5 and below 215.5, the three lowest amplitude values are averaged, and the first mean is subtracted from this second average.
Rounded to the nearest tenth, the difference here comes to 1.2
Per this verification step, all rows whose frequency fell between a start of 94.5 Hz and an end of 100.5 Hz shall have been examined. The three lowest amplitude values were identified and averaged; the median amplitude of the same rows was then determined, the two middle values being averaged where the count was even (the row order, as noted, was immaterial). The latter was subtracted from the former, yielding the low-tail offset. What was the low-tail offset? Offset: -0.04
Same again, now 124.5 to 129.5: -0.02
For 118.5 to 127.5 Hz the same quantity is -0.20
